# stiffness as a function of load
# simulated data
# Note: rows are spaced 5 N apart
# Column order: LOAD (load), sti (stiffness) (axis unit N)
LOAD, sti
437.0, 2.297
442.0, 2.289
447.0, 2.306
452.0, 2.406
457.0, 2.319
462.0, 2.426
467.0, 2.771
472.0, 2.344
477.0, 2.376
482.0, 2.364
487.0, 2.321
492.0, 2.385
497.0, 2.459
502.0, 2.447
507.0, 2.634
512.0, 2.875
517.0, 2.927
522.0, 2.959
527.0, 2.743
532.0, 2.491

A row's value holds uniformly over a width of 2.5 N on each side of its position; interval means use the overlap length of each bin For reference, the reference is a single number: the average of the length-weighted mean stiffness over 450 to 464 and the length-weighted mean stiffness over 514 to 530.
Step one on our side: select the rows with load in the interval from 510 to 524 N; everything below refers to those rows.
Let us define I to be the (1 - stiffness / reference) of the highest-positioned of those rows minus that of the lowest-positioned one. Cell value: -0.03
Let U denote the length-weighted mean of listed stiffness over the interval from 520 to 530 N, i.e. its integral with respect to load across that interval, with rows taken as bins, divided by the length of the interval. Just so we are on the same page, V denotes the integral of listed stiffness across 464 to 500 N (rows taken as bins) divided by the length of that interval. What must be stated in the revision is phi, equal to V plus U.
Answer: 5.3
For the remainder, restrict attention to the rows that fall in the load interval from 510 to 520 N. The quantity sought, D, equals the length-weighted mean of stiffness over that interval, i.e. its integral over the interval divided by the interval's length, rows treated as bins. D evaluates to 2.9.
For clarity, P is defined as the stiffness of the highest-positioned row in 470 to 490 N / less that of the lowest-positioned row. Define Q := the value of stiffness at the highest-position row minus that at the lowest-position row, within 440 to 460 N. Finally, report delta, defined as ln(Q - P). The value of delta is -2.9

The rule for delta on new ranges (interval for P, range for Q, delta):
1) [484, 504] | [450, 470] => -1.4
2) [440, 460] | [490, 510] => -1.5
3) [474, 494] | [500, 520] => -0.8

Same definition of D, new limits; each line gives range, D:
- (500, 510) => 2.6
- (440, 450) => 2.3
